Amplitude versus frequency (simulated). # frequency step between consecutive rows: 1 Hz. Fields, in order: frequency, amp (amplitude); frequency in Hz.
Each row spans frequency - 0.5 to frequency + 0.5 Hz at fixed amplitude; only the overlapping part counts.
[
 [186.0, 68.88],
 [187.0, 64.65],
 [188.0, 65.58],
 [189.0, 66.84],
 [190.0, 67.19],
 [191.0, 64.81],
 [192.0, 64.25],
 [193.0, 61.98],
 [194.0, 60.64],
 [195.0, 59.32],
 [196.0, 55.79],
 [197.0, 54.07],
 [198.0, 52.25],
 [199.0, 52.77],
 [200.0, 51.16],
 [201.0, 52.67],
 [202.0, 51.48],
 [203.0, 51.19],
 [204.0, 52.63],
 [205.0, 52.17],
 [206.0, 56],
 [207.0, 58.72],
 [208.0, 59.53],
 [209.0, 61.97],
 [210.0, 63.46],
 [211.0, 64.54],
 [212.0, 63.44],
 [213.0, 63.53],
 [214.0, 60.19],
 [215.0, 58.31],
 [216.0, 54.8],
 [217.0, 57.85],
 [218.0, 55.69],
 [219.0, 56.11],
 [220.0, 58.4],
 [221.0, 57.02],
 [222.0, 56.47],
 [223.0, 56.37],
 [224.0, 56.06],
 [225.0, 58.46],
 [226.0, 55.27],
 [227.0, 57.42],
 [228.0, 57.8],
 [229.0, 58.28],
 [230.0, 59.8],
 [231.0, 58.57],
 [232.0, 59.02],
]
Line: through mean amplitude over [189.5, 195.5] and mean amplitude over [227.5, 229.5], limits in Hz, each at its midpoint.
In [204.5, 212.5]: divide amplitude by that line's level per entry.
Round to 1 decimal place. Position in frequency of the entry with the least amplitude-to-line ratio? 205.0 Hz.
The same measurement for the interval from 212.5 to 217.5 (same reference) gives 216.0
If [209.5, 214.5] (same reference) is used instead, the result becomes 214.0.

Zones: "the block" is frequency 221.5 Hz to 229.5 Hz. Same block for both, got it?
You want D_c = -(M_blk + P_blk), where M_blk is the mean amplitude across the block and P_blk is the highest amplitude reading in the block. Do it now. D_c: -115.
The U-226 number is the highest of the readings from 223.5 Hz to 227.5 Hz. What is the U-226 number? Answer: 58.46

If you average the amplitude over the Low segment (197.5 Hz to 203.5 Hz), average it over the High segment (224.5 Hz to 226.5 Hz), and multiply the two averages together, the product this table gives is 2952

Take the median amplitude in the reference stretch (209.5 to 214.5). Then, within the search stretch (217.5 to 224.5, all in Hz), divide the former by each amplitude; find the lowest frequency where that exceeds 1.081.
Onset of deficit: 218.0 Hz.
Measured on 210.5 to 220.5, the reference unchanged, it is 215.0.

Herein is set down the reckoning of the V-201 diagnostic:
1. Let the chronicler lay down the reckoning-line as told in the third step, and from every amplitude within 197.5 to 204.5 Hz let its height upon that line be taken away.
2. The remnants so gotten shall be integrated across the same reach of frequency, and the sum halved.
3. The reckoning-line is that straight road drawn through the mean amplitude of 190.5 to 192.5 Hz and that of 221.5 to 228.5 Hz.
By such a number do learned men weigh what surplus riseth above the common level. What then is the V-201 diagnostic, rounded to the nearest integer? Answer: -36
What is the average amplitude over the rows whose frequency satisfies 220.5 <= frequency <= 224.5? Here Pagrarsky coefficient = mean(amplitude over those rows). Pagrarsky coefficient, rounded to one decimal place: 56.5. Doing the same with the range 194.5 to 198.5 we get 55.4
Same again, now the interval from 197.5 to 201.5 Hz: 52.2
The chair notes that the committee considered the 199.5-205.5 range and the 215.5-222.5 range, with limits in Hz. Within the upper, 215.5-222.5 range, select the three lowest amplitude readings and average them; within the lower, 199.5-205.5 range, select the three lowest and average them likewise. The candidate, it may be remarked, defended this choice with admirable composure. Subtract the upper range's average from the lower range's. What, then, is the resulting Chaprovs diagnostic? -4.3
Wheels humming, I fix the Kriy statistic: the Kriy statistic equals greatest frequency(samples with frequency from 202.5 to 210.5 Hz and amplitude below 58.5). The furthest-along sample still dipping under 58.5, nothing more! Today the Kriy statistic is 206.0 Hz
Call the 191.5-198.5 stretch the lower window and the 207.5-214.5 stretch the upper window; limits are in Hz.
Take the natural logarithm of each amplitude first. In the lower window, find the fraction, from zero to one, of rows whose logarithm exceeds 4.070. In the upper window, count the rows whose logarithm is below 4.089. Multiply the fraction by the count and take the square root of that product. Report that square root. 0.8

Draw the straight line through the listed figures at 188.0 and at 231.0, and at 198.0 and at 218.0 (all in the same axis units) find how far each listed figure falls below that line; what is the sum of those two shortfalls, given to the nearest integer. 17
